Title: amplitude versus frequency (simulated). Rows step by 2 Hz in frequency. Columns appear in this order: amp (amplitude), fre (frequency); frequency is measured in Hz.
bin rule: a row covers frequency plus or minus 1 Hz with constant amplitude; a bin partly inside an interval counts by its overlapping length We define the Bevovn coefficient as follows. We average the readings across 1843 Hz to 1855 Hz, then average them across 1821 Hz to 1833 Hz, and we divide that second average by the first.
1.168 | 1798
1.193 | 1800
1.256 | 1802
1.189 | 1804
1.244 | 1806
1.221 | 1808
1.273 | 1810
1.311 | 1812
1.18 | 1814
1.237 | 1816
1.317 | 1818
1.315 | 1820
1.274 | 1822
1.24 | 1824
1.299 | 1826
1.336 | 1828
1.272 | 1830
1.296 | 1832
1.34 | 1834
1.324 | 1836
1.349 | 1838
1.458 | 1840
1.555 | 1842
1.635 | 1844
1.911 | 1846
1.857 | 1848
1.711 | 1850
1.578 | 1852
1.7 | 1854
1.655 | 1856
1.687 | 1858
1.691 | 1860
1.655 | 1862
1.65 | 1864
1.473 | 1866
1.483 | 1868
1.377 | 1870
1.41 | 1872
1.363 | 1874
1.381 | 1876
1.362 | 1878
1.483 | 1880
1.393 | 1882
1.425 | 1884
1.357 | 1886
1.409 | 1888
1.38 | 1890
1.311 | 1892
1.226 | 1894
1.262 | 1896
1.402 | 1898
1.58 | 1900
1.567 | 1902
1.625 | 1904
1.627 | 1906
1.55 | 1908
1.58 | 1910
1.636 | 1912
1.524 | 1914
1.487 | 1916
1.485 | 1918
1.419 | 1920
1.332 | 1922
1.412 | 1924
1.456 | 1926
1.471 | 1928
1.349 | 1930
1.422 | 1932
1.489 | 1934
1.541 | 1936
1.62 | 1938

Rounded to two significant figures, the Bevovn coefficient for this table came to 0.74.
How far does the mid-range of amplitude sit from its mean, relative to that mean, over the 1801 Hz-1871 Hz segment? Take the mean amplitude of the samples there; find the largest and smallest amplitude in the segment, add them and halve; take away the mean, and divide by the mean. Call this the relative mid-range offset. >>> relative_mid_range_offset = 0.074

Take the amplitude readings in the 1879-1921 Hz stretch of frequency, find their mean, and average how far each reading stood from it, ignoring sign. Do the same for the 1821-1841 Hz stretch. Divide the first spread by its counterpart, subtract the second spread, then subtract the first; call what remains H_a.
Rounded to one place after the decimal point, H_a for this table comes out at 2.2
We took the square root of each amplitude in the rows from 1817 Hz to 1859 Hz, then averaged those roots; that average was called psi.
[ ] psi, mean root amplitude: 1.21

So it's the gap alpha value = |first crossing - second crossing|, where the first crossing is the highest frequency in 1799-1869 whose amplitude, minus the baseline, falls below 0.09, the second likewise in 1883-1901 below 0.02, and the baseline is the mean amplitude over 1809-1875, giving 30 Hz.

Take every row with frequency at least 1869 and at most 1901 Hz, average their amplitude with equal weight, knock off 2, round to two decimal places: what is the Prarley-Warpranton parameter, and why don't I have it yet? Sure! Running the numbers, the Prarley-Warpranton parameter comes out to -0.62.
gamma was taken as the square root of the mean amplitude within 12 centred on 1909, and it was 1.26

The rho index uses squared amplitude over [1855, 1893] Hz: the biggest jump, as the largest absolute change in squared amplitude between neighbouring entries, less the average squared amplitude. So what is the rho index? -1.63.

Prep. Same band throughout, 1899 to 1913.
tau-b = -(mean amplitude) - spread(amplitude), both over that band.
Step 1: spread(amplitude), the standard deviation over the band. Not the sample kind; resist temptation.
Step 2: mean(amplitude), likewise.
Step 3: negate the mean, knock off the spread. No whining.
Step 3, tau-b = -1.63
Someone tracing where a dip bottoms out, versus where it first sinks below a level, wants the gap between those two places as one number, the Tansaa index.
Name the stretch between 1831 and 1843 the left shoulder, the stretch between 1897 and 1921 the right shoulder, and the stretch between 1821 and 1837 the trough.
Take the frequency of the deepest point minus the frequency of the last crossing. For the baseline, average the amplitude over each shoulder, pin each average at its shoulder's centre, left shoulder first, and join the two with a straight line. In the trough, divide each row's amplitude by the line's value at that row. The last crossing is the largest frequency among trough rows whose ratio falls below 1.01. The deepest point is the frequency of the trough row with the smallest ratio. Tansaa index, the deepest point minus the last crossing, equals -12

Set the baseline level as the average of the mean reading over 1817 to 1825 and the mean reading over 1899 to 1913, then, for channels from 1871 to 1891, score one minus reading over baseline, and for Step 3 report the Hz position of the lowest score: 1880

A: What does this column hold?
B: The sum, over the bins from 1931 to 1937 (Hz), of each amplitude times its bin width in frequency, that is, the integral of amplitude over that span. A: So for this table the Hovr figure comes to 8.9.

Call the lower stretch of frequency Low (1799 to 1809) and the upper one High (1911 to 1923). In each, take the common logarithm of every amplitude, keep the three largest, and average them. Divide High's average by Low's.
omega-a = 2.0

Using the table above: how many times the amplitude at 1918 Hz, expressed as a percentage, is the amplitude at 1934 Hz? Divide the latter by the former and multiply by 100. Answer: 100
